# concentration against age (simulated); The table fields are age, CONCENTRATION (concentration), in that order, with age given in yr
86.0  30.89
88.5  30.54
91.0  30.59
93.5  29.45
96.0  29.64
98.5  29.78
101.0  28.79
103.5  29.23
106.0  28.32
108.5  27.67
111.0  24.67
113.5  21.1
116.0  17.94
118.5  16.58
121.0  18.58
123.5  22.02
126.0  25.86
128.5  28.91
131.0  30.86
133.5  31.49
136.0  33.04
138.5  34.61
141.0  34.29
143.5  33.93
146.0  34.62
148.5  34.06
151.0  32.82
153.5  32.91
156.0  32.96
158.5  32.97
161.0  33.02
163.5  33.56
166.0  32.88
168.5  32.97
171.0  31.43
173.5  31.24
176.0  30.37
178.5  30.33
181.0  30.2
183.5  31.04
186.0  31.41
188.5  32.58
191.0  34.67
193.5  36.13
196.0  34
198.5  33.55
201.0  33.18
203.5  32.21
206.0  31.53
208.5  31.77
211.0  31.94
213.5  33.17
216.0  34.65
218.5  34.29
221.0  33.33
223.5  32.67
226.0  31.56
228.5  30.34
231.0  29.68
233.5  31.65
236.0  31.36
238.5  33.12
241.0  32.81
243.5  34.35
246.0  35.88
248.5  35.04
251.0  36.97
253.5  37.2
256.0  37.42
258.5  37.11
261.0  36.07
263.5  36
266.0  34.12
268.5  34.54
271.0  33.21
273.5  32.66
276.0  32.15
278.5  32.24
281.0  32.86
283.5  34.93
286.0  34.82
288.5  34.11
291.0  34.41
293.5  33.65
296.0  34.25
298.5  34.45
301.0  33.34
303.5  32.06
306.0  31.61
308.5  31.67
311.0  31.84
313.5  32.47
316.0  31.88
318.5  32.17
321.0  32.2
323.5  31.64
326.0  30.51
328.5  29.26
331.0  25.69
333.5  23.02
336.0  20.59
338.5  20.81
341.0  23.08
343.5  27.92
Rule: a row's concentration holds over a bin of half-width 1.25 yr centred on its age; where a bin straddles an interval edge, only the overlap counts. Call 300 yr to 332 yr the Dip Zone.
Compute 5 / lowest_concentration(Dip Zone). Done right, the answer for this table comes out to 0.195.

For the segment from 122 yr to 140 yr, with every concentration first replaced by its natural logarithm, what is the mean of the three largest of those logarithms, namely 3.50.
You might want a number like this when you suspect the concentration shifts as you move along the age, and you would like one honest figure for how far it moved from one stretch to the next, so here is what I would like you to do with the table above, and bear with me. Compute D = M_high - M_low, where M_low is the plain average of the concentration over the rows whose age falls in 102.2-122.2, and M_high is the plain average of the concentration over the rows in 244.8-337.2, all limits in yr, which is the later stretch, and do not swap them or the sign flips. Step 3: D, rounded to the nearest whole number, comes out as 10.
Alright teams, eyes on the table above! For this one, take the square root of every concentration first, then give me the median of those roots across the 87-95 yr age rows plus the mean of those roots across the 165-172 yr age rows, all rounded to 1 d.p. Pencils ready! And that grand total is 11.2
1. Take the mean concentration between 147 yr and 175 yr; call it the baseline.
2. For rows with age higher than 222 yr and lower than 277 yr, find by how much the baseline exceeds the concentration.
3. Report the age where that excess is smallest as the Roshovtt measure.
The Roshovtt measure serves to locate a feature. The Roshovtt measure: 256.0 yr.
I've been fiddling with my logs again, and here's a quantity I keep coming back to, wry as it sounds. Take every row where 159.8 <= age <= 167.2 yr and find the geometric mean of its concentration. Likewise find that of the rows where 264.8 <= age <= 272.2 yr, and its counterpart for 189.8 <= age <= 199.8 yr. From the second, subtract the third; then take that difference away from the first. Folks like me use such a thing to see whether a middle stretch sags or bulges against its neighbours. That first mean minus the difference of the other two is 34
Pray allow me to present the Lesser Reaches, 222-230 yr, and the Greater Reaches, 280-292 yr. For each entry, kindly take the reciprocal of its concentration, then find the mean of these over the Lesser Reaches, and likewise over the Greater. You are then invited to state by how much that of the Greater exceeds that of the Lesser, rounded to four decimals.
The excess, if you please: -0.0025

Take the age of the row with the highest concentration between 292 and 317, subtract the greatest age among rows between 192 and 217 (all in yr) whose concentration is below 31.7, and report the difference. 92.5 yr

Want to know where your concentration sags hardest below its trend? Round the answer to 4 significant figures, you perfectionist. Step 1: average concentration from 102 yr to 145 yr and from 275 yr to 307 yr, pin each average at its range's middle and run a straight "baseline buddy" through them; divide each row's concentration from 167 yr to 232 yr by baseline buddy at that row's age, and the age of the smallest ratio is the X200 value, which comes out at 231.0 yr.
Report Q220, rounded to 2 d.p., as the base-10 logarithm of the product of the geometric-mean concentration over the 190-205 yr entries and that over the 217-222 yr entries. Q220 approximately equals 3.06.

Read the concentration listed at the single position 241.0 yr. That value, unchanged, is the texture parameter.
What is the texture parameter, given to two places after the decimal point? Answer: 32.81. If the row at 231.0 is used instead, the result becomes 29.68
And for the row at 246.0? 35.88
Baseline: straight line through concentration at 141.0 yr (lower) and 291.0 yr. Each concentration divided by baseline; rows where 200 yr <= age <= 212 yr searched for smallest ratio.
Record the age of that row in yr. 206.0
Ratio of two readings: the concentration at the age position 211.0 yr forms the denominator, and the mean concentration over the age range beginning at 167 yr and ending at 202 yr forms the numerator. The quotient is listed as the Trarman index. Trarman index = 1.01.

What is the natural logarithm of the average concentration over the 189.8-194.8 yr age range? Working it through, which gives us 3.57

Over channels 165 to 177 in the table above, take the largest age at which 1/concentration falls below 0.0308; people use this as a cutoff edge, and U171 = 168.5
